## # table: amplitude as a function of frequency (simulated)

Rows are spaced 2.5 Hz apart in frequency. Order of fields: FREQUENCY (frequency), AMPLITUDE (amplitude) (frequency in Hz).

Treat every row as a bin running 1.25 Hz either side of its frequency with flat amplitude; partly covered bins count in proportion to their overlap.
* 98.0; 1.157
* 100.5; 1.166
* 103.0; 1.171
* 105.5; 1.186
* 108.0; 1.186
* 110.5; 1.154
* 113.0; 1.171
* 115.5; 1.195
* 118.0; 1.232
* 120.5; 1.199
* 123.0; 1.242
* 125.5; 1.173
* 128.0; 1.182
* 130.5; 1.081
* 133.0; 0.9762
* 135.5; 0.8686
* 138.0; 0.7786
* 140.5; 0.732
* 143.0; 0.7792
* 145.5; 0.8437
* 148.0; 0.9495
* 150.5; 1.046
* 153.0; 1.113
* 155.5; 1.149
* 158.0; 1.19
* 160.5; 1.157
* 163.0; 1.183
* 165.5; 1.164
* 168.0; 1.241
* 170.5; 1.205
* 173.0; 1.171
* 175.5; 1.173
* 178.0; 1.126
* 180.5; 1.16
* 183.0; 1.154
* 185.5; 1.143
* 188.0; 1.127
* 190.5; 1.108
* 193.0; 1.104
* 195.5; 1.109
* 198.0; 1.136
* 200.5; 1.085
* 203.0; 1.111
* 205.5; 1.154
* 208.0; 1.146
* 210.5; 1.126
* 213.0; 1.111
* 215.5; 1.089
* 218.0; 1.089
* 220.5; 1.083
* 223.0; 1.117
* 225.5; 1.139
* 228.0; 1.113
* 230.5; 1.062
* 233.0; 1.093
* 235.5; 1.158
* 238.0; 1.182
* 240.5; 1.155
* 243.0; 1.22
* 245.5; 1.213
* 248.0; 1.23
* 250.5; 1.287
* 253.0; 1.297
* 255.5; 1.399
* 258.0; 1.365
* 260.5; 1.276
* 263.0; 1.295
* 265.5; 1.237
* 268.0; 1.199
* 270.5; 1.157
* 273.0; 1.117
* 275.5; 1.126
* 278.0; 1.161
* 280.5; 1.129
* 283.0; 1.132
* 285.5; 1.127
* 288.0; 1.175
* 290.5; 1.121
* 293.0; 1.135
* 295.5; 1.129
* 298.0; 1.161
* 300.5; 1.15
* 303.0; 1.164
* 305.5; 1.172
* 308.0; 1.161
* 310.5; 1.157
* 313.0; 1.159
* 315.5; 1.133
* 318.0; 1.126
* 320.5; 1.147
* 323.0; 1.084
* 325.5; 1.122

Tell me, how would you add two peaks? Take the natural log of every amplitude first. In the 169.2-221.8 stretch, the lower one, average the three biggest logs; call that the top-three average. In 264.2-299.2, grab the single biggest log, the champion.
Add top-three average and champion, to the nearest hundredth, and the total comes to 0.38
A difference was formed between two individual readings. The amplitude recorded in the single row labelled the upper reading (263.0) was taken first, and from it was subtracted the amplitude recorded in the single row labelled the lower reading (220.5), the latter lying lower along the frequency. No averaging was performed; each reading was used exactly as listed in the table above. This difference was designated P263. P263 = 0.21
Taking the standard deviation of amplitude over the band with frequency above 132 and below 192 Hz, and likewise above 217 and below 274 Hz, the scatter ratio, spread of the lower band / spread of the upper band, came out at 1.7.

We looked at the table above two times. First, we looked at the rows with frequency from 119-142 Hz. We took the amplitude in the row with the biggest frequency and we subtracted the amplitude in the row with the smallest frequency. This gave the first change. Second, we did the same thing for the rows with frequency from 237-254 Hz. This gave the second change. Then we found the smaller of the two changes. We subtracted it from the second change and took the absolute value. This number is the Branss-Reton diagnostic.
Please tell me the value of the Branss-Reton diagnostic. 0.58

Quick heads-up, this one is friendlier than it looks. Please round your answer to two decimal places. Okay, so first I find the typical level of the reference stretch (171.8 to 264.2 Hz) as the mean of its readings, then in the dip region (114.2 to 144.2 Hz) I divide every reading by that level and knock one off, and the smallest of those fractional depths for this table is -0.37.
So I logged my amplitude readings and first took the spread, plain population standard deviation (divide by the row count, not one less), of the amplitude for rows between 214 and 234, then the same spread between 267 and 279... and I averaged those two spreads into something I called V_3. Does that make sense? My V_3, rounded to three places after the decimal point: 0.026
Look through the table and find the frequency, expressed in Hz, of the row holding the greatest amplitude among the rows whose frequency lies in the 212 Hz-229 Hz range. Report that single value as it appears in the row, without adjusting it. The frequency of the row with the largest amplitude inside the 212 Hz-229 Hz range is 225.5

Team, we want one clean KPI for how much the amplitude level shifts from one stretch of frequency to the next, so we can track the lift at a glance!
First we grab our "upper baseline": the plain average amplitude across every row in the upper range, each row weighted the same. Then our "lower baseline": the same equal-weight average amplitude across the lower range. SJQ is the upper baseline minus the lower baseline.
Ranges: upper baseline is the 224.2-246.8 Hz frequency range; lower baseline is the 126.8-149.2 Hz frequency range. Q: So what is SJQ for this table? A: 0.24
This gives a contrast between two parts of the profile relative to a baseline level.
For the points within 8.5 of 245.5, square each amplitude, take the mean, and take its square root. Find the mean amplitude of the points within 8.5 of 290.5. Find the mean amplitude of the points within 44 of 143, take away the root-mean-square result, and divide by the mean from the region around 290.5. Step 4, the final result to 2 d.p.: -0.11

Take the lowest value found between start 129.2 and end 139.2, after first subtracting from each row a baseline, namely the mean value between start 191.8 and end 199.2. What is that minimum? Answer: -0.338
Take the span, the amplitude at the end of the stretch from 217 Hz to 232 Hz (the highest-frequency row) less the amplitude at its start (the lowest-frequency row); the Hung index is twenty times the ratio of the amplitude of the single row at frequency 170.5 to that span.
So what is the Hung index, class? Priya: -893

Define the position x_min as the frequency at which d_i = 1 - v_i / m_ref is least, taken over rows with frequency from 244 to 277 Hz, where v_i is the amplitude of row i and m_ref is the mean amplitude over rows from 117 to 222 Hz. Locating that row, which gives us 255.5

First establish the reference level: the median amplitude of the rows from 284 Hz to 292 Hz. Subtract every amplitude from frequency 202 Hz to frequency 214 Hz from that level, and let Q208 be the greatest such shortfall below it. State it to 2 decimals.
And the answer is 0.02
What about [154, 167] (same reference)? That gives -0.02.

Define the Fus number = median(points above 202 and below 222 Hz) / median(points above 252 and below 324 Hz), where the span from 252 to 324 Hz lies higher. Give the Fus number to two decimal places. 0.96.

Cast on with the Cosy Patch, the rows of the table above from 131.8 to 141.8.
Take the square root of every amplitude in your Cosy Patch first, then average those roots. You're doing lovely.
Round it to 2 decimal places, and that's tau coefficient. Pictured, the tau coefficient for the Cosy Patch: 0.91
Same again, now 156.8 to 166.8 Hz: 1.08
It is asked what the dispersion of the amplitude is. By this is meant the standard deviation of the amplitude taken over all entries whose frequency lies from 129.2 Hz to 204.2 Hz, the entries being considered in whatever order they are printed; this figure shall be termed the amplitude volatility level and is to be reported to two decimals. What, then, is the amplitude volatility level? 0.14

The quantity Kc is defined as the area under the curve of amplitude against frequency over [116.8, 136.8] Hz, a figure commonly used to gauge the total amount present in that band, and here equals 22.4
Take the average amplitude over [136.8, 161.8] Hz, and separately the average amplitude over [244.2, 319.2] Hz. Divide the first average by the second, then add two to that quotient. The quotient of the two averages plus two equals 2.82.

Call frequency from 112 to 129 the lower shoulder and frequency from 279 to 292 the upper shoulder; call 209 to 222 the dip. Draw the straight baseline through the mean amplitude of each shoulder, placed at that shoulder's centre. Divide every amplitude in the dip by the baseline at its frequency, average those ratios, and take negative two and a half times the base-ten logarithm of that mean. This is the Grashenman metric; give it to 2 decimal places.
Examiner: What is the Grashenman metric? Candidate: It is 0.06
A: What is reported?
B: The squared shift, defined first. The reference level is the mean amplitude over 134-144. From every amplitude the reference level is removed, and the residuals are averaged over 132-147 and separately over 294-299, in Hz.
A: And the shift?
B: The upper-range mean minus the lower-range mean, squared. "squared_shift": 0.099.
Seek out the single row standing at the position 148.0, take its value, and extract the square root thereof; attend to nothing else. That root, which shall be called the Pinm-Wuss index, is 0.97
